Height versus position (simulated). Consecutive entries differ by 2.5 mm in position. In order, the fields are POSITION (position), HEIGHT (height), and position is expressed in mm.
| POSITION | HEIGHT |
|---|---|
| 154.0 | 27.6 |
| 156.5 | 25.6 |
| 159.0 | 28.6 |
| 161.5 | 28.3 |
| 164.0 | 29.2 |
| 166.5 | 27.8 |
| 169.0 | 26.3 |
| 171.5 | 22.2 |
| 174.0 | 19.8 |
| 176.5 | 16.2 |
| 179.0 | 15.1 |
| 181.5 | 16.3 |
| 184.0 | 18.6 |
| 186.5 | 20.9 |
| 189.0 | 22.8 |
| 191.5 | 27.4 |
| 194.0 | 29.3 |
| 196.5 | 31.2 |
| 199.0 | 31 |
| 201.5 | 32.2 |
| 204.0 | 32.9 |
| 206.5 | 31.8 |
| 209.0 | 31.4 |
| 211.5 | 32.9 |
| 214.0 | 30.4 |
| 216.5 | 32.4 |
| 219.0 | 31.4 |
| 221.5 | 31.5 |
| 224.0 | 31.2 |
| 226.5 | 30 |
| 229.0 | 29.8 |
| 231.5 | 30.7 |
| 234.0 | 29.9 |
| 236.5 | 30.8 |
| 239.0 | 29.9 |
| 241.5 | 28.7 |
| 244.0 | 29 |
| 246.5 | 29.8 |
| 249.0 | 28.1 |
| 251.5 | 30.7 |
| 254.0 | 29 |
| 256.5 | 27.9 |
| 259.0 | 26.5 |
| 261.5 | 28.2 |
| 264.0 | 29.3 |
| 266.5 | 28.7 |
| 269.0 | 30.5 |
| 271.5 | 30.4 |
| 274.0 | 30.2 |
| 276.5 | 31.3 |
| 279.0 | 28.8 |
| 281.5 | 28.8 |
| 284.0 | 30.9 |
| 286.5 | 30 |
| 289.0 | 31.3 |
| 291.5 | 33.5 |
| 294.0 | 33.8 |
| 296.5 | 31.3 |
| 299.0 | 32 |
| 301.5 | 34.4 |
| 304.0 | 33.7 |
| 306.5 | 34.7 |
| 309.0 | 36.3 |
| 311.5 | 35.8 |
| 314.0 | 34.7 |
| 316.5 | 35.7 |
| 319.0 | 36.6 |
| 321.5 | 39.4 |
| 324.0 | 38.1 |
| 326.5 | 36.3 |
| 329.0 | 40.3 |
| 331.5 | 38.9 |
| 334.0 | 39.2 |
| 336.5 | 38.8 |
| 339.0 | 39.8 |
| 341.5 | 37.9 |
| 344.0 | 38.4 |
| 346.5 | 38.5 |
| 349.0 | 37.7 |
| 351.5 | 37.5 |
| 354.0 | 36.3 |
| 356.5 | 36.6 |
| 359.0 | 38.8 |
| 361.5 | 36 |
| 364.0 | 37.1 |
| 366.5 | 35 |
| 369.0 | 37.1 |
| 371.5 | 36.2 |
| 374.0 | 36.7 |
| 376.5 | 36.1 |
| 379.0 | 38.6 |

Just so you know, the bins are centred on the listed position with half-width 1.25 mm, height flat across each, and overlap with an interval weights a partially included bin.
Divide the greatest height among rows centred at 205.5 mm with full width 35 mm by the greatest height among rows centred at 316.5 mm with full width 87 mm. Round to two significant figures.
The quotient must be 0.82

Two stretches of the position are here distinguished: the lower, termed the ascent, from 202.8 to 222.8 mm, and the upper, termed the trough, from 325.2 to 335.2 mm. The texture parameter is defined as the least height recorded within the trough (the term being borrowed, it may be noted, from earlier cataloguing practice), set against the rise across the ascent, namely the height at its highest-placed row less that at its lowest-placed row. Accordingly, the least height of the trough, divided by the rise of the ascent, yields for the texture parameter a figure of -26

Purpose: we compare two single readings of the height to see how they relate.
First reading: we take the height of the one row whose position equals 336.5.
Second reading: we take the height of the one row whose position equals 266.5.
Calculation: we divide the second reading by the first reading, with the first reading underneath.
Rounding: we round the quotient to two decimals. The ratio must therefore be 0.74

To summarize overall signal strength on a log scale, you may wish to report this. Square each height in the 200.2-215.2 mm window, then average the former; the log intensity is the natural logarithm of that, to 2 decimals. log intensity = 6.93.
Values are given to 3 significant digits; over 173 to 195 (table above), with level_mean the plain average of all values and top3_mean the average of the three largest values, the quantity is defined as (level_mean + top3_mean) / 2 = 23.6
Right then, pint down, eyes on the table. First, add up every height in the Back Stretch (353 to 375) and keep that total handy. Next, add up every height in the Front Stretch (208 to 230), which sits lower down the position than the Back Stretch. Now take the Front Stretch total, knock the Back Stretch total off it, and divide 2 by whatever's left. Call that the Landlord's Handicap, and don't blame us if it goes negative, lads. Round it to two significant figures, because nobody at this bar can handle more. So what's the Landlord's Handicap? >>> -0.041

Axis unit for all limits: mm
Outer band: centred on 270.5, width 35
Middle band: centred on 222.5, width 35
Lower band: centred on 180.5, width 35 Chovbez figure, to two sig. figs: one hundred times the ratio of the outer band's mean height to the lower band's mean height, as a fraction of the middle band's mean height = 4.1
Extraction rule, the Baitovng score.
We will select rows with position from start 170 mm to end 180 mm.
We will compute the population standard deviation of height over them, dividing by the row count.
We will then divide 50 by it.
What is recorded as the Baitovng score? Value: 18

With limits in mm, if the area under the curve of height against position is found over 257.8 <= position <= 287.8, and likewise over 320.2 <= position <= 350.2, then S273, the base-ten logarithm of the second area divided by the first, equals 0.117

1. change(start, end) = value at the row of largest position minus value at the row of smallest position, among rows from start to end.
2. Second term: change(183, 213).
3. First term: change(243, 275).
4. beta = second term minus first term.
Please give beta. 13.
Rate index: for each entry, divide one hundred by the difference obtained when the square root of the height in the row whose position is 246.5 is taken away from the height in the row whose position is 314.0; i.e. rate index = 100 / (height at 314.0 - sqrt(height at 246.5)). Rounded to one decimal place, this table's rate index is 3.4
